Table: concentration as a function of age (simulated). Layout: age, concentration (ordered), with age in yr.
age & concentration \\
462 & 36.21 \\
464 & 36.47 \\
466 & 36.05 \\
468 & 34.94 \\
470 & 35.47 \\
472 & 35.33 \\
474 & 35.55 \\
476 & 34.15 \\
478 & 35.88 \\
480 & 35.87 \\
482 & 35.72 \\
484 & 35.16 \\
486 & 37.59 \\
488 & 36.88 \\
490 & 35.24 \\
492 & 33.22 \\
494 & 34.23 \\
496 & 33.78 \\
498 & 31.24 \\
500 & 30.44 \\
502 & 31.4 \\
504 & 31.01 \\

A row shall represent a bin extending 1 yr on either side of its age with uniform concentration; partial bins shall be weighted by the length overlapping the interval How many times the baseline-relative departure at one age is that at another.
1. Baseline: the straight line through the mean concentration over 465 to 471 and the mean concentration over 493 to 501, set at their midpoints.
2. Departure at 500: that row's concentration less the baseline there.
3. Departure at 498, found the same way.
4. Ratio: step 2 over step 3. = 1.5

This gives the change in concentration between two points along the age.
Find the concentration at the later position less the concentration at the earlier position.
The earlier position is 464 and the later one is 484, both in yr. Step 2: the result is -1.3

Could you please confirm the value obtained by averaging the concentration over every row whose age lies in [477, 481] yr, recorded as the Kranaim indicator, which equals 35.9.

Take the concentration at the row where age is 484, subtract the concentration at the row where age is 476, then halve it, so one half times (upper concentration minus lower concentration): 0.5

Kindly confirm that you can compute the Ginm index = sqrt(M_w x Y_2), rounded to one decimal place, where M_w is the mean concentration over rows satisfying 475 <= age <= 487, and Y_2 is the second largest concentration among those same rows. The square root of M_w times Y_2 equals 35.8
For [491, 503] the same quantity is 33.1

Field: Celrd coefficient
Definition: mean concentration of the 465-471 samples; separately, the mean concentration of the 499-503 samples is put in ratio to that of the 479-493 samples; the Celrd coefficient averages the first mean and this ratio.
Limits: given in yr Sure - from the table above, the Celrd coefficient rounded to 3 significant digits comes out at 18.2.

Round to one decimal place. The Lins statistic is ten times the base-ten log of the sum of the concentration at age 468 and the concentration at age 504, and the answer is 18.2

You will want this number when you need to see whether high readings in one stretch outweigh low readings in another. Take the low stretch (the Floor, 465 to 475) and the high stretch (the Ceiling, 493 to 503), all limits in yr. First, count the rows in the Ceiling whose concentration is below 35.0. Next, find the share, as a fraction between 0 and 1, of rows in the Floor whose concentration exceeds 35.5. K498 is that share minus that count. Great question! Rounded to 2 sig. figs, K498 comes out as -4.6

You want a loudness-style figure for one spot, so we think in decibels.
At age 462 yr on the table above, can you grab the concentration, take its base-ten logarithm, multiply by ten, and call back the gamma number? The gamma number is 15.6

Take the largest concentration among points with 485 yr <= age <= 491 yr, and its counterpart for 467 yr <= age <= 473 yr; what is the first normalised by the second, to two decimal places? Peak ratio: 1.06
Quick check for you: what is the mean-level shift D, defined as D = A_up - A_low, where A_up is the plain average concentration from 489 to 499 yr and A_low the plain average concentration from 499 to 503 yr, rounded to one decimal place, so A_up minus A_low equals 2.6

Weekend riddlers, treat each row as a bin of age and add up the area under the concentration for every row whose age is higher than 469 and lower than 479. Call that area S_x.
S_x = 353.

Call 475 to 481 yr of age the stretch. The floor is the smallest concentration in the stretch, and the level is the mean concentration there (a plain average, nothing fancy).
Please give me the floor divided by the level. 0.967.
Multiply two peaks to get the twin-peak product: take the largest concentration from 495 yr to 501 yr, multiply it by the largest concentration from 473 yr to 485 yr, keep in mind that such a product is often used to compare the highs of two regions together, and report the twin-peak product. 1212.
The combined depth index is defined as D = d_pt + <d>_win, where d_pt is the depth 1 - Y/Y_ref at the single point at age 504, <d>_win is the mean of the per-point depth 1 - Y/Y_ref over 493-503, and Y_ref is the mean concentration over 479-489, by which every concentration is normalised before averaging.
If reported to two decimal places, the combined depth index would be 0.26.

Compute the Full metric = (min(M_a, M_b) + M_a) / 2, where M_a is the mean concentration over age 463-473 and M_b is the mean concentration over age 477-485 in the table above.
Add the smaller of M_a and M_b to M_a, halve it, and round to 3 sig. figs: 35.7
